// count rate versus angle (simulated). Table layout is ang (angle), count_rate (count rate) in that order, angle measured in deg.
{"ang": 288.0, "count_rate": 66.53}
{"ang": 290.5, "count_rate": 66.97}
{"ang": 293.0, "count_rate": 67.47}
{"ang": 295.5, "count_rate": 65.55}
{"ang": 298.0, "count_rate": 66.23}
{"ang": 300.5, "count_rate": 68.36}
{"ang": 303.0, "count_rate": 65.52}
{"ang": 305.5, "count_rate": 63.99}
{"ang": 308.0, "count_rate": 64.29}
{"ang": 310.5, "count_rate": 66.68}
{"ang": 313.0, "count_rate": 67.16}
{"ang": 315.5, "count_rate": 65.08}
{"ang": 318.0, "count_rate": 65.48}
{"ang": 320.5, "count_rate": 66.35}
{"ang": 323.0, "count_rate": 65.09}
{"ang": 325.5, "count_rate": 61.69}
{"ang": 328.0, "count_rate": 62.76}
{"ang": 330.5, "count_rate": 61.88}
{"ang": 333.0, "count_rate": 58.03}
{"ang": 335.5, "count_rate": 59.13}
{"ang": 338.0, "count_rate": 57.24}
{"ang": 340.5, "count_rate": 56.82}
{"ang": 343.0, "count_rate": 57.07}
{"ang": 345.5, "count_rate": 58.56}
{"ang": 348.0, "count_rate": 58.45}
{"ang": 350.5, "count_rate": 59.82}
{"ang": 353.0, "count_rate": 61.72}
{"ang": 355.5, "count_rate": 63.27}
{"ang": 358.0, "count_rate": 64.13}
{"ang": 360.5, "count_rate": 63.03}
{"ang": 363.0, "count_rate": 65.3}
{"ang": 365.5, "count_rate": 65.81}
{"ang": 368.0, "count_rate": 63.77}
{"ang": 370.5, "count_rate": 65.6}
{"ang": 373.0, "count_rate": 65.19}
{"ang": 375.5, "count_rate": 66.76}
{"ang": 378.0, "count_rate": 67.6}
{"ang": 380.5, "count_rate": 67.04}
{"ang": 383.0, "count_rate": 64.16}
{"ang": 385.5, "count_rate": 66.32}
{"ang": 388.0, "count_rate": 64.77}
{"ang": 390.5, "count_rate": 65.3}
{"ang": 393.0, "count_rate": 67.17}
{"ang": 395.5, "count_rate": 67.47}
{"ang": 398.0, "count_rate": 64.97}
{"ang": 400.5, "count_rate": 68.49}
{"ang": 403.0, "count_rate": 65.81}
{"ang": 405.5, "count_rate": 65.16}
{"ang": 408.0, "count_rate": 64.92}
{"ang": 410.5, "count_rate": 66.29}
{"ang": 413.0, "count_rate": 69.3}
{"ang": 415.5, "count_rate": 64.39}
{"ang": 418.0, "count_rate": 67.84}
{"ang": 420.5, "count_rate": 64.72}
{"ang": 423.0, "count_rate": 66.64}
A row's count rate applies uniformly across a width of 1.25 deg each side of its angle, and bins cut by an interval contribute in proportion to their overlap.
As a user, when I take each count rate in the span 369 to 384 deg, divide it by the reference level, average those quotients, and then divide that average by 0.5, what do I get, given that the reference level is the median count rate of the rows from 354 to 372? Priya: 2.060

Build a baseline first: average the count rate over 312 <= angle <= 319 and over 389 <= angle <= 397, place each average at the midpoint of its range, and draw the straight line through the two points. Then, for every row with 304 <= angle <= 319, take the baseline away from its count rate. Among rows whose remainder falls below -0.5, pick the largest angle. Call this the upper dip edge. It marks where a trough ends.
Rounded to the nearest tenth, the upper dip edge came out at 315.5 deg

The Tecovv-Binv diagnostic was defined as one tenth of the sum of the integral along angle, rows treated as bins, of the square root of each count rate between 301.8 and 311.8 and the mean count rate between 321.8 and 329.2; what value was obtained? 14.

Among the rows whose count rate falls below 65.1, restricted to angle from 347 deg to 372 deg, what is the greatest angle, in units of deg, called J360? 368.0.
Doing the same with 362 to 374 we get 368.0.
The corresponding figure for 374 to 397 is 388.0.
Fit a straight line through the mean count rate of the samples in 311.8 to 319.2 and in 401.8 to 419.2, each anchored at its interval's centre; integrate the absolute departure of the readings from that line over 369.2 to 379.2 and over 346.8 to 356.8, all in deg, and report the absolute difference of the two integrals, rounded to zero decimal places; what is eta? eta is 43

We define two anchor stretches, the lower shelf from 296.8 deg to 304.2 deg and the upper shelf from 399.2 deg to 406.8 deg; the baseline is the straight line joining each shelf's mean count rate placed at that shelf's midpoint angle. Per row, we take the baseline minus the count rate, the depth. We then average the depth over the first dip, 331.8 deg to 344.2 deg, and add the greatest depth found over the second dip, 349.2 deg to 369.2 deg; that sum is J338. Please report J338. 16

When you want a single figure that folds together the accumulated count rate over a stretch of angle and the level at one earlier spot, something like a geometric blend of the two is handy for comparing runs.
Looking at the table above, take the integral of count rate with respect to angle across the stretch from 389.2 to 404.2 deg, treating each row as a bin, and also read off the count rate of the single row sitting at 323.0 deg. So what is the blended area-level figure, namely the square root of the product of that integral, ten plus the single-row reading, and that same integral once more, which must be 8648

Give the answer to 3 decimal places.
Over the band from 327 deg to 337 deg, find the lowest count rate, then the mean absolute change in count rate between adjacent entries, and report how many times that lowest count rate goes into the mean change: 0.033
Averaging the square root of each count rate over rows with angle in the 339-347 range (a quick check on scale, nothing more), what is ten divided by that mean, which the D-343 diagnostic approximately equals 1.32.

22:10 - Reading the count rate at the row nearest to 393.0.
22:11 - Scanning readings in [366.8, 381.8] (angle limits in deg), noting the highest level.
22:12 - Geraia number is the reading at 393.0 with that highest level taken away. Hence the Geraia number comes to 0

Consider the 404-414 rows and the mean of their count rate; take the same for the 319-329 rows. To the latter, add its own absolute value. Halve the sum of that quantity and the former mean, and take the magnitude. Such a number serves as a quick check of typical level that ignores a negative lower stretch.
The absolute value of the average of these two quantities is 97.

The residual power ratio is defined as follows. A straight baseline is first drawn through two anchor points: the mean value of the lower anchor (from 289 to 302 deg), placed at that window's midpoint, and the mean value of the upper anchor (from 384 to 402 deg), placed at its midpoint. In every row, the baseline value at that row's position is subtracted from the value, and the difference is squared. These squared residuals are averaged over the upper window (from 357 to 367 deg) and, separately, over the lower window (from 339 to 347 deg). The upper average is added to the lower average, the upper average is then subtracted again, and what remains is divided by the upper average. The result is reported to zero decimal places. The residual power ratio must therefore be 17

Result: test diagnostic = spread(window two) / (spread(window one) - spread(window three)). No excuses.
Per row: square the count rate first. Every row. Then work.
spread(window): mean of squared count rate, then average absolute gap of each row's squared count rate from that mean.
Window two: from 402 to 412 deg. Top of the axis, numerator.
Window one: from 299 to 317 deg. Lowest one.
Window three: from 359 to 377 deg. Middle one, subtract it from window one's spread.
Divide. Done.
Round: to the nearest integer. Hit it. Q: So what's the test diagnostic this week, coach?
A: 1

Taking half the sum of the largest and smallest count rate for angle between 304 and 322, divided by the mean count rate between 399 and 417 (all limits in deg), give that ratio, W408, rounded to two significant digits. 0.99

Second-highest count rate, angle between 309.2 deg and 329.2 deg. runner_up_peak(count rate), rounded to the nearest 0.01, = 66.68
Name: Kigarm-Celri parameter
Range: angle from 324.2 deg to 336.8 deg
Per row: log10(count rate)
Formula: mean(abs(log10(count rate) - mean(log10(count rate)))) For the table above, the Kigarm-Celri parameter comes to 0.012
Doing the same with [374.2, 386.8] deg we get 0.006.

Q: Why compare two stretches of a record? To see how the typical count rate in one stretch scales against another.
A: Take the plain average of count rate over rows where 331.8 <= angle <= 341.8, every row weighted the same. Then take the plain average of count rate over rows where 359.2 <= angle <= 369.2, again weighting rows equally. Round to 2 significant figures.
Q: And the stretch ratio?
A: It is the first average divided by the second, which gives 0.90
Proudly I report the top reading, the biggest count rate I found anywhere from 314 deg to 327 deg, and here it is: 66.35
